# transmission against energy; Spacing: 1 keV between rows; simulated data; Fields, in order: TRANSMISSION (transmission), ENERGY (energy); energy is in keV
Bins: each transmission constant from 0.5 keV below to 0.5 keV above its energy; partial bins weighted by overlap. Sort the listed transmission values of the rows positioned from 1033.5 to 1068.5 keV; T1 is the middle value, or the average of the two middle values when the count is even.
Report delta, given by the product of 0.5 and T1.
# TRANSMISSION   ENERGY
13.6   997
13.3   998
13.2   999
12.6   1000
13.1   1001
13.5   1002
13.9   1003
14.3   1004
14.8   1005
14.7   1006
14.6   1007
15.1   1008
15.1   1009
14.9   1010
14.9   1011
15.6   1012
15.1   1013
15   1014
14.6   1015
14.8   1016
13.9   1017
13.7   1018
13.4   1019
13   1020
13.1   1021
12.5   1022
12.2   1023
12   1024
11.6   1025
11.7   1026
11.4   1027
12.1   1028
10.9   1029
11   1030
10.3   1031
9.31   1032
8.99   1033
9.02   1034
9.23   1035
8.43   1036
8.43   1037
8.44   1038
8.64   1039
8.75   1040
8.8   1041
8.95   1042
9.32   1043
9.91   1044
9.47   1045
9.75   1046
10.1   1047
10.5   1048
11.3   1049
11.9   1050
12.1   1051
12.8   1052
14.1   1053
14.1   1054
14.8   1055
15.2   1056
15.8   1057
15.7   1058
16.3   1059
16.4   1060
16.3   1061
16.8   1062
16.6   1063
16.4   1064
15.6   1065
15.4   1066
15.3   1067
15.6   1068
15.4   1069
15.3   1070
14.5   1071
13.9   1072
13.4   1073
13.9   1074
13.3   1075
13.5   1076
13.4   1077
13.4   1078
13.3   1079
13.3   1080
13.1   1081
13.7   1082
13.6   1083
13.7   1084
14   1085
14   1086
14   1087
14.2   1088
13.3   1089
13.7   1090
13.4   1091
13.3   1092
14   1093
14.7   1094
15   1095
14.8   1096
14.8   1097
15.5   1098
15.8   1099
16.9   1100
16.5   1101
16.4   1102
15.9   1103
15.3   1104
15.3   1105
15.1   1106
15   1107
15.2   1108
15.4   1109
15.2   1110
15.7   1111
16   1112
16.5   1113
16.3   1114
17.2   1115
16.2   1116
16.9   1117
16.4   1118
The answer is 6.05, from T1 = 12.1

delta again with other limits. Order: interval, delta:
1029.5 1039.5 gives 4.50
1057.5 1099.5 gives 7.05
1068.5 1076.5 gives 6.95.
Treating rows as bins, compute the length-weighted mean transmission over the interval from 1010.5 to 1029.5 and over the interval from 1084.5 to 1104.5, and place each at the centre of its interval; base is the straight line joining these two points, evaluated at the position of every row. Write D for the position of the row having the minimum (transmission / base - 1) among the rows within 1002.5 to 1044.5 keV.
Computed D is 1038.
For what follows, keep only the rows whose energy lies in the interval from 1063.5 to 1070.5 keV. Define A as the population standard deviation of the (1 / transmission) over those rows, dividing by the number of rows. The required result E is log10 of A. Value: -2.85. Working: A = 0.001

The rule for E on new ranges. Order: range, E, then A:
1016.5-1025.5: -2.34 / 0.005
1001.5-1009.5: -2.59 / 0.003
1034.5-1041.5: -2.46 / 0.003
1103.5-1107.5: -3.25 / 0.001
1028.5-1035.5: -2.08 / 0.008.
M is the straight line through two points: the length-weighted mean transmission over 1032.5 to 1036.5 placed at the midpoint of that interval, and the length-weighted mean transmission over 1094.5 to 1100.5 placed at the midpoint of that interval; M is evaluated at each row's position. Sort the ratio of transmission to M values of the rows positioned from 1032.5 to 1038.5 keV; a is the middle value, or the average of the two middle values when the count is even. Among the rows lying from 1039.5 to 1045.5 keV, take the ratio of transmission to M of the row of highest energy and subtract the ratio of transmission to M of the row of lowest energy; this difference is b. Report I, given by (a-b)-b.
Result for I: 0.93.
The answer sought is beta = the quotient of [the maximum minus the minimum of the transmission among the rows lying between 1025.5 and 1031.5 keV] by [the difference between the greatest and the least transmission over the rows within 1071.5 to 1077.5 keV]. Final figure 3.0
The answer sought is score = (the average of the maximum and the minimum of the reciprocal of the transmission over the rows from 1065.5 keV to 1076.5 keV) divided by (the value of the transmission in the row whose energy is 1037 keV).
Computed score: 0.0083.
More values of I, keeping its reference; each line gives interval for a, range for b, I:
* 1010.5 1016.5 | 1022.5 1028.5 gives 2.46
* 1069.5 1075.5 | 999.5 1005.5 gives 0.74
